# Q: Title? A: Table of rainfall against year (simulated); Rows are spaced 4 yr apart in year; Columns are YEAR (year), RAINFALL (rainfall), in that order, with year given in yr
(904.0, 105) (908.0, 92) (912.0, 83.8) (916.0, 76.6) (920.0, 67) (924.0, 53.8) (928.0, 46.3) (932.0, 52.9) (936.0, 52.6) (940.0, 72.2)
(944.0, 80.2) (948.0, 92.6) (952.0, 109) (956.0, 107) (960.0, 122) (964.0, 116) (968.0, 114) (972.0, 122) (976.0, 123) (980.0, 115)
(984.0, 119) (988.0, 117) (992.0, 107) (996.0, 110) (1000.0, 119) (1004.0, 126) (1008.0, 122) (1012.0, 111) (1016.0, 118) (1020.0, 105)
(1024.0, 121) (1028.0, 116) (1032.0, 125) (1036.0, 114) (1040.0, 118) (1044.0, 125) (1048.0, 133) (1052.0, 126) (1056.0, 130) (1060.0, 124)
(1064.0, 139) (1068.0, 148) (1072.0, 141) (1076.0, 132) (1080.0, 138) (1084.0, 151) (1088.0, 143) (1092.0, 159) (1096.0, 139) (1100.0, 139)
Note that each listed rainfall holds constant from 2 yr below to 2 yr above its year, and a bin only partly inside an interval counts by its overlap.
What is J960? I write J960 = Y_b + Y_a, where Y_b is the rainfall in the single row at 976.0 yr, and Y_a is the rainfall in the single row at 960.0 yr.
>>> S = 245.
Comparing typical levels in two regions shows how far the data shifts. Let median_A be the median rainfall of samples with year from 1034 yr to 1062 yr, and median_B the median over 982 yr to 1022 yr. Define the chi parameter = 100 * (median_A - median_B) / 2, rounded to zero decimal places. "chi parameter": 375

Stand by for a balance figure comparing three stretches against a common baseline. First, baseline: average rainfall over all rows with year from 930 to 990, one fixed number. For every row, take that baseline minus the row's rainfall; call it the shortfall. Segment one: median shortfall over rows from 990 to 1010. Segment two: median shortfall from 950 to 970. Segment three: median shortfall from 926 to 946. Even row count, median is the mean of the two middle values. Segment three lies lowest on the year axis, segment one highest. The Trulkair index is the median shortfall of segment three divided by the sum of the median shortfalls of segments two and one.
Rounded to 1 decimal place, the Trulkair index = -1.5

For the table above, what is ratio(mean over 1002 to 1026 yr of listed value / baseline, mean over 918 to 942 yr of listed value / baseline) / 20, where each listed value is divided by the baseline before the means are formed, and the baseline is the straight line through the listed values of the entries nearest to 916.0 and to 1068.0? 0.0692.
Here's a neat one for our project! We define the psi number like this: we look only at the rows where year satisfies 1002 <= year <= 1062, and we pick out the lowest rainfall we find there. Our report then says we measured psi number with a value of 105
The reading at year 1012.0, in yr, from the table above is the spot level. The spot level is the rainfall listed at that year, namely 111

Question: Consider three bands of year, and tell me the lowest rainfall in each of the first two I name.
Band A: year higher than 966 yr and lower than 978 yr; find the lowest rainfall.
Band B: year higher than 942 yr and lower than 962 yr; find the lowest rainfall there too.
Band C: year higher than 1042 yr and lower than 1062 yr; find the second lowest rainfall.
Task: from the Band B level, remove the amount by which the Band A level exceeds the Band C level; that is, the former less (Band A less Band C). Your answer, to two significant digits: 91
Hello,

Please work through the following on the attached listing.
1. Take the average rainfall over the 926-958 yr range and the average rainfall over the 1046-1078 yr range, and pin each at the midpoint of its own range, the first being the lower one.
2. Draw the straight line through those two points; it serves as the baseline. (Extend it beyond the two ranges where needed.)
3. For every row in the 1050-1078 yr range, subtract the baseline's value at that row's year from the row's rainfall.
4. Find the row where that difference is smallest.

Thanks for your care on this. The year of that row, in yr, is 1060.0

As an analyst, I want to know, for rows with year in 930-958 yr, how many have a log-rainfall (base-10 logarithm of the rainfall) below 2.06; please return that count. 7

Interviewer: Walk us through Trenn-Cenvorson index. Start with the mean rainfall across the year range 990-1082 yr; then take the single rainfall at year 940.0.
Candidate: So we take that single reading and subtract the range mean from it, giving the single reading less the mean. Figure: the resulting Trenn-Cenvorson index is -52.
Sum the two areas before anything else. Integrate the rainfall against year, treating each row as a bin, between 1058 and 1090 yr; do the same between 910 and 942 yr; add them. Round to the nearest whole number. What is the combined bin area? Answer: 6485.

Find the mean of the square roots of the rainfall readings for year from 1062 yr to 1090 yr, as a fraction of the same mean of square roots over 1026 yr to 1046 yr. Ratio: 1.09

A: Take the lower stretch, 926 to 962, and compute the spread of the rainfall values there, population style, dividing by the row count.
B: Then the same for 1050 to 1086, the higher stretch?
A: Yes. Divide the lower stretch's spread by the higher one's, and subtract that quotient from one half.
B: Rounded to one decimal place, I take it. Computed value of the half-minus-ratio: -2.5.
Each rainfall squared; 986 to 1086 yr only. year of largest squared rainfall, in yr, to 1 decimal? 1084.0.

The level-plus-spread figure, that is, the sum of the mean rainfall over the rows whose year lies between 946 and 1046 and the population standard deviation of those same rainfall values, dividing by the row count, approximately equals 123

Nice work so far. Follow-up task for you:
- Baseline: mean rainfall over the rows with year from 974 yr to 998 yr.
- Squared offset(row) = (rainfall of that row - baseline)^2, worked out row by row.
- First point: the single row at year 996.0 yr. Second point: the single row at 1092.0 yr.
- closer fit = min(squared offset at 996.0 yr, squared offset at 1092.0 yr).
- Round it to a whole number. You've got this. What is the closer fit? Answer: 27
